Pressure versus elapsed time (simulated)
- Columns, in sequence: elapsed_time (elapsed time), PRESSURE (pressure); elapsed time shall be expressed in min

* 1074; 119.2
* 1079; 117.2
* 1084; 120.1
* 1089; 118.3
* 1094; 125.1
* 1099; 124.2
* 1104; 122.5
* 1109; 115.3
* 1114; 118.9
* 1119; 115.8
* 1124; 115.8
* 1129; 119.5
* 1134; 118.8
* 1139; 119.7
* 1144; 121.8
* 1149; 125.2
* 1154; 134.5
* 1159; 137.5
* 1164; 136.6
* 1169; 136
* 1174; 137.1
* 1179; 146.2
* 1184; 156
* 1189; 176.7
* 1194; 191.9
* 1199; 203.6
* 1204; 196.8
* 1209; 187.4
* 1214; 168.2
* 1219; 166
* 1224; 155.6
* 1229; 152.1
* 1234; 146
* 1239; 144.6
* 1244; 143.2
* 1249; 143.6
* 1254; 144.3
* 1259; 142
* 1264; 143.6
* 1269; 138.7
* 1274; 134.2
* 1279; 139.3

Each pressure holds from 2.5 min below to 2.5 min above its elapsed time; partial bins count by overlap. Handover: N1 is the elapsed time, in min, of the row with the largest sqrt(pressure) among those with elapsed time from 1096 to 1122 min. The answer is 1099 min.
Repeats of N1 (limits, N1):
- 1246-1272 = 1254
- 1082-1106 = 1094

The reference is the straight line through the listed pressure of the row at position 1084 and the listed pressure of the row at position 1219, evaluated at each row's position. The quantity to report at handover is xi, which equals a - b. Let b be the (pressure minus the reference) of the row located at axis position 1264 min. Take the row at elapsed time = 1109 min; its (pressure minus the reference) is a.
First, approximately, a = -13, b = -38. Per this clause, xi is 24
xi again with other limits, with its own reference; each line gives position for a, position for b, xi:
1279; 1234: -22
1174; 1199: -58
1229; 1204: -53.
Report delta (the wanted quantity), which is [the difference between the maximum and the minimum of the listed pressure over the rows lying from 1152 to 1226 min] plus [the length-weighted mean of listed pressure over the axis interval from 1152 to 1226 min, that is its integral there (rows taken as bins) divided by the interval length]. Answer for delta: 231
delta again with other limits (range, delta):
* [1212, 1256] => 176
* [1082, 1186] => 167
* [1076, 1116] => 130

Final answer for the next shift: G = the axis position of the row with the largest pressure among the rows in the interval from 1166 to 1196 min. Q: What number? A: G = 1194 min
